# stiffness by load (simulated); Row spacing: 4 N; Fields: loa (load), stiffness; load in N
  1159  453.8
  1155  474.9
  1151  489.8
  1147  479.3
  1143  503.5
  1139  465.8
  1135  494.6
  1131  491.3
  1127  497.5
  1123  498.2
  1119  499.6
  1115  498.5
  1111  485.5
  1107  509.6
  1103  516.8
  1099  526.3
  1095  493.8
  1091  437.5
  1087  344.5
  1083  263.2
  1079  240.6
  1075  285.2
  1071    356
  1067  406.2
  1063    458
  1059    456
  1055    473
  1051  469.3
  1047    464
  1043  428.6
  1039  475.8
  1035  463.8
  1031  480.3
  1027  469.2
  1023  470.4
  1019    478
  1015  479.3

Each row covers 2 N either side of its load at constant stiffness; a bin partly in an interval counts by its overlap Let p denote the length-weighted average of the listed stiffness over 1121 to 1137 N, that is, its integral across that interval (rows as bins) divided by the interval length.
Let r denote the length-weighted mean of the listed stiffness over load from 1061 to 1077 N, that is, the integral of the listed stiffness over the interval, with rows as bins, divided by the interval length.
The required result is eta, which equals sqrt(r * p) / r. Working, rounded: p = 495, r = 376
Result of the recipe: 1.15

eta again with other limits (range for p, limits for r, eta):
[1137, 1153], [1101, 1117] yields 0.98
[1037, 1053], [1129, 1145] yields 0.97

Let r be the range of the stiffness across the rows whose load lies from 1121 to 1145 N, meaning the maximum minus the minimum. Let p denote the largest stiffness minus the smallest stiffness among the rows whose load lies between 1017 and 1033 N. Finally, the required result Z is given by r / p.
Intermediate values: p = 11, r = 38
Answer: 3.4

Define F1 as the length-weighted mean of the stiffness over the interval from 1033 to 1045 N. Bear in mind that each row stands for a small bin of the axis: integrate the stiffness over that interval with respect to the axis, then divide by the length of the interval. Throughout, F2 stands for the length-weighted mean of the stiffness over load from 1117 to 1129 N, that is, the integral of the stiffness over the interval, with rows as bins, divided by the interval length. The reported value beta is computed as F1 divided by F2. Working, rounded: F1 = 456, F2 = 498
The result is 0.92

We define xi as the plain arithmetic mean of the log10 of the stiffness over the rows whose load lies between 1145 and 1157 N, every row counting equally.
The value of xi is 2.682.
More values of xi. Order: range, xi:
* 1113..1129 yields 2.698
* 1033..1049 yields 2.661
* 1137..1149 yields 2.684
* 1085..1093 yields 2.589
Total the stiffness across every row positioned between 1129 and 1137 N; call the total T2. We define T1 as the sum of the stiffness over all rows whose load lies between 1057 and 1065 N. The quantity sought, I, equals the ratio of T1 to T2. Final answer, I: 0.93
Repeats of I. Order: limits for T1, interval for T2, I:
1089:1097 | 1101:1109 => 0.91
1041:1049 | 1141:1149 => 0.91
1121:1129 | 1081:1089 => 1.64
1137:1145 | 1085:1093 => 1.24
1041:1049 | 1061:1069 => 1.03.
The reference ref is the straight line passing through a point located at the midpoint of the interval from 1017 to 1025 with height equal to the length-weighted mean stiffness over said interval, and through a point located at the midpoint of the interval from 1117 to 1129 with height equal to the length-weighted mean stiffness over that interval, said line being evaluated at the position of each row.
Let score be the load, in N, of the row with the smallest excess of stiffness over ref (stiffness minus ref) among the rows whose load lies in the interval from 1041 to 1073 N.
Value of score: 1071 N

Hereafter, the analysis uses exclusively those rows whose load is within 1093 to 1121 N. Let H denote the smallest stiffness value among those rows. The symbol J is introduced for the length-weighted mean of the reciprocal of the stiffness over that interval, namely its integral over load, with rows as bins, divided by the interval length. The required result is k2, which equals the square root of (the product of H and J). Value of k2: 0.98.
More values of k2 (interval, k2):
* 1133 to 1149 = 0.98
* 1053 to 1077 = 0.85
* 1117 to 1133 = 0.99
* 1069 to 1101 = 0.84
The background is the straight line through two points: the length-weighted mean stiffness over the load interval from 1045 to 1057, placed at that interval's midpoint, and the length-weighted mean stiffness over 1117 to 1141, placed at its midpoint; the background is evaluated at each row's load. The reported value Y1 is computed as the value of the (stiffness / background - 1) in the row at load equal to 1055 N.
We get 0.007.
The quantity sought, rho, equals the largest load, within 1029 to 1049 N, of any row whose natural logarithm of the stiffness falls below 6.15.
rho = 1047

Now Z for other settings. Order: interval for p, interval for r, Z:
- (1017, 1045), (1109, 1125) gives 0.3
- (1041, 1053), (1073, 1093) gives 4.8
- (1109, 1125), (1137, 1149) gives 2.7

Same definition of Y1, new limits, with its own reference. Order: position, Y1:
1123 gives 0.018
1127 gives 0.014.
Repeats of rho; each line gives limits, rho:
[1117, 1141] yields 1139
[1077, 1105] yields 1091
